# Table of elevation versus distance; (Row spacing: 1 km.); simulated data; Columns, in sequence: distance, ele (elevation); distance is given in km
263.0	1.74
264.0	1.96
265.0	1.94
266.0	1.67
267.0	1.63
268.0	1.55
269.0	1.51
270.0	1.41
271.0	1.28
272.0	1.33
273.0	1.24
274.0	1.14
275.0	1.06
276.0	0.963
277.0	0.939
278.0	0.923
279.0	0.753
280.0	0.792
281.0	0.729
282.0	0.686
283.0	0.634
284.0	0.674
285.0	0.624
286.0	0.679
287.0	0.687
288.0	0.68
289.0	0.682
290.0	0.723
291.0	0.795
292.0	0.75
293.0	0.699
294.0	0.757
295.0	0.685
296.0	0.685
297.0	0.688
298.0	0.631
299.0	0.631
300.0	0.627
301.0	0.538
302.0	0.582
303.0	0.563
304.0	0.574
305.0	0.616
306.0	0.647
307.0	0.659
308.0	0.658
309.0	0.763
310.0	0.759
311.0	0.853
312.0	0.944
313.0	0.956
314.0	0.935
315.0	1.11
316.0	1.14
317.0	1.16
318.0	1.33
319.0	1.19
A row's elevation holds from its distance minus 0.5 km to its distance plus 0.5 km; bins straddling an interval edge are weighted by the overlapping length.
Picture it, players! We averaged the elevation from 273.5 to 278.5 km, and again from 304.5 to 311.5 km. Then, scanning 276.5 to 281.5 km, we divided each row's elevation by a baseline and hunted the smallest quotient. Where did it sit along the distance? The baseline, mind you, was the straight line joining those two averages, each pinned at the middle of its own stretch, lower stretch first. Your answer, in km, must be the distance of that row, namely 281.0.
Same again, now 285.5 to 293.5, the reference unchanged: 286.0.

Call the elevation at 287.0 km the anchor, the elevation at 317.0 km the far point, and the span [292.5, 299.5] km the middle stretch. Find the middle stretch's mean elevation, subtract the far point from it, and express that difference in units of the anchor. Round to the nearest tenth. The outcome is -0.7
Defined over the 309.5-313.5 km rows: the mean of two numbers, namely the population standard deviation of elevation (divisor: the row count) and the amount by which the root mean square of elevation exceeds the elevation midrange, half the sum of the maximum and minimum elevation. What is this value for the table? 0.052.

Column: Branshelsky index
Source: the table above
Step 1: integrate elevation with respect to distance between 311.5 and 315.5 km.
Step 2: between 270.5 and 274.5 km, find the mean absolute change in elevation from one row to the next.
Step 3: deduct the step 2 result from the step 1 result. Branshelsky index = 3.9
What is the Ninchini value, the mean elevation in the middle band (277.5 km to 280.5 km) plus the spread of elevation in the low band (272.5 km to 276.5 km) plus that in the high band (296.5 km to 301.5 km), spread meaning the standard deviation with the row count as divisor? 0.97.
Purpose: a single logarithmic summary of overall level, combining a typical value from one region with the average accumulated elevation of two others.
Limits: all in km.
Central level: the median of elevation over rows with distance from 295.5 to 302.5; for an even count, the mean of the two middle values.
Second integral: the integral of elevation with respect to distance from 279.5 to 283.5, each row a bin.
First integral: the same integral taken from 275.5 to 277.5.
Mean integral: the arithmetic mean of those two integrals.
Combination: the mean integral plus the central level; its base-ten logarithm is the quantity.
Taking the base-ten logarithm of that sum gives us 0.48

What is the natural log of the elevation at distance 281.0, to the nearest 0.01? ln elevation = -0.32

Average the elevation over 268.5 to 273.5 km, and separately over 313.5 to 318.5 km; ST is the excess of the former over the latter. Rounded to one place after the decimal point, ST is 0.2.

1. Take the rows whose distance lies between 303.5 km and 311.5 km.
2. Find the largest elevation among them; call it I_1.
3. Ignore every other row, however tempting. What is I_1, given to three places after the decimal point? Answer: 0.853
